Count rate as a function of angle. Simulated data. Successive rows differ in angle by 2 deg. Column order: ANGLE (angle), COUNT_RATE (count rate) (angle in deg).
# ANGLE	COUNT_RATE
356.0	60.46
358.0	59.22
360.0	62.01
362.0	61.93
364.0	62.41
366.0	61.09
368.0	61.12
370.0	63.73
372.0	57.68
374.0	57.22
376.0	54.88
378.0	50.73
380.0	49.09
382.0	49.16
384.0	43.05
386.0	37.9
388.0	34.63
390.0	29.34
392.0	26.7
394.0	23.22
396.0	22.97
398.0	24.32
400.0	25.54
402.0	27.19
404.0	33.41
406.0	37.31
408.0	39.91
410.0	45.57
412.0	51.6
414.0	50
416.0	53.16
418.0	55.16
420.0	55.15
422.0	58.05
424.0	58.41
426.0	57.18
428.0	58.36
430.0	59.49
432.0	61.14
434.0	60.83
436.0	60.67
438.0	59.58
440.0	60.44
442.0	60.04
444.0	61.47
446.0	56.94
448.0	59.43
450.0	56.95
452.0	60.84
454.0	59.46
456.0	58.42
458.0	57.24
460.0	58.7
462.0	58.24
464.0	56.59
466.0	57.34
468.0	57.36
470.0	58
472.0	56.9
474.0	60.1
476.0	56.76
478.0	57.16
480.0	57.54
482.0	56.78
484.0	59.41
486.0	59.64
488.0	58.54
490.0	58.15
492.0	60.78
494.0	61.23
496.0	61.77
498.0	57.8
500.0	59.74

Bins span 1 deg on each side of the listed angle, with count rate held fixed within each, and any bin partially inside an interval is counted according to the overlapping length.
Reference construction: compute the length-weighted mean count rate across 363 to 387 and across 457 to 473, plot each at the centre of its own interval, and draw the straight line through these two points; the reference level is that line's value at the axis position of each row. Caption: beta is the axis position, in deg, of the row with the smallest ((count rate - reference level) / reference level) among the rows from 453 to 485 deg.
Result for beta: 482.0 deg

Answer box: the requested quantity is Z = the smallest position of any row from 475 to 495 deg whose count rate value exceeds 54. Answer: 476.0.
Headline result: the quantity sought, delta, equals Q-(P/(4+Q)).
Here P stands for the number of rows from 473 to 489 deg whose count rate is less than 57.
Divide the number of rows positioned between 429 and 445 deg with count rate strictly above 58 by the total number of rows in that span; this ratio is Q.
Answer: 0.6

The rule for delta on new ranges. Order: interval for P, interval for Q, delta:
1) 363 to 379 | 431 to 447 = 0.5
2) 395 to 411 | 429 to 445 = -0.6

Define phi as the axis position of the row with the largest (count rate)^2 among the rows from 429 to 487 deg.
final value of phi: 444.0 deg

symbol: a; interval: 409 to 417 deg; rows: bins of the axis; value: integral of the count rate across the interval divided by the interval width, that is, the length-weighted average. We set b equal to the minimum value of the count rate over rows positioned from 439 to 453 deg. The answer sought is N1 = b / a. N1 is 1.1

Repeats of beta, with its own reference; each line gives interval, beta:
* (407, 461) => 408.0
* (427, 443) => 428.0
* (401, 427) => 402.0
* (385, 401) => 396.0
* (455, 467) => 464.0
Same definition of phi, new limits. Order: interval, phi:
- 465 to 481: 474.0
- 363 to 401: 370.0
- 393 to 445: 444.0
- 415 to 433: 432.0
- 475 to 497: 496.0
